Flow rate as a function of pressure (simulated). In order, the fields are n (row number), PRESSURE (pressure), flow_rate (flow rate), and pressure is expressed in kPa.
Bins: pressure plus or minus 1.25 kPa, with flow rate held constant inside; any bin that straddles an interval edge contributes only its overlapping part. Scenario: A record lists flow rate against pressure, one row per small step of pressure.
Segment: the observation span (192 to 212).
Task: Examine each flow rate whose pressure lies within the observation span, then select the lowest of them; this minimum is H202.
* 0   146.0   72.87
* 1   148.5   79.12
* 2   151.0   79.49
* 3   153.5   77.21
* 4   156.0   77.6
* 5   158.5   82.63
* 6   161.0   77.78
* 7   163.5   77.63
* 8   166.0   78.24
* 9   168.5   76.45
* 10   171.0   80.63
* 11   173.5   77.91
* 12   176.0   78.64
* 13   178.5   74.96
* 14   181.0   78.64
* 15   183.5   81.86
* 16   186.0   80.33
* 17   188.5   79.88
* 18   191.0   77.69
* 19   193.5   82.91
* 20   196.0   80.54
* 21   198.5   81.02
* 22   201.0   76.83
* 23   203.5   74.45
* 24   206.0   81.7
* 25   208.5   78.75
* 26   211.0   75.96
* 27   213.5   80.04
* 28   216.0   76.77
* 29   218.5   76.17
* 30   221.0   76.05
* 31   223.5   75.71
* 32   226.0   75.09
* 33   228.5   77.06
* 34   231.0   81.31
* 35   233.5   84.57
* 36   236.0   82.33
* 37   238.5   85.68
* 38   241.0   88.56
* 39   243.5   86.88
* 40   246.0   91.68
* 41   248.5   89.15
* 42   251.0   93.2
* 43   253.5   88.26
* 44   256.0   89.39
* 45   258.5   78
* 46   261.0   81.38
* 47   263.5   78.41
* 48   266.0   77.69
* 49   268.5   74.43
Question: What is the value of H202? 74.45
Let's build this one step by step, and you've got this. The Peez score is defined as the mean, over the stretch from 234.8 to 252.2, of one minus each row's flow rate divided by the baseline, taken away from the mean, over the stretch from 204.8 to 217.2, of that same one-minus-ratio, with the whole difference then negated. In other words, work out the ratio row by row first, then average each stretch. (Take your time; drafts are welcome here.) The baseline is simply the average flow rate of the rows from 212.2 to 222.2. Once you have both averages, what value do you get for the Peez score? -0.12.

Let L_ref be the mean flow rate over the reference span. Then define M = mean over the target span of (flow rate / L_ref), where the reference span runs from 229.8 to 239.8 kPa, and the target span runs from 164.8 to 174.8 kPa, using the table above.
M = 0.94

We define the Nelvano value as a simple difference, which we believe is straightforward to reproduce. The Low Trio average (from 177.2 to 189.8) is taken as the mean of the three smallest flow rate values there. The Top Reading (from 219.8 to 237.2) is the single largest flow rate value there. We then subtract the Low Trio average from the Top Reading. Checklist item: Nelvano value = 6.7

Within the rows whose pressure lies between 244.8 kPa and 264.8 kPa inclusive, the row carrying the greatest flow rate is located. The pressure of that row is 251.0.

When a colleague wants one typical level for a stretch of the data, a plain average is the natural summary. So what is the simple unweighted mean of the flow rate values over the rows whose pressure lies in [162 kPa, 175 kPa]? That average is 78.2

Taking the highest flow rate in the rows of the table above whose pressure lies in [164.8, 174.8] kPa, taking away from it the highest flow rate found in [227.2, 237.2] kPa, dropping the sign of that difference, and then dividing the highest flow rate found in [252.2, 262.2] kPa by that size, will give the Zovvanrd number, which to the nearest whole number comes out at 23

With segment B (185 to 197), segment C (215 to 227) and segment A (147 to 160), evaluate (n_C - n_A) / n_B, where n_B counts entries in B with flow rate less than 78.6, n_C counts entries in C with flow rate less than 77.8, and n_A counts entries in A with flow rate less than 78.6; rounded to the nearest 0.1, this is 3.0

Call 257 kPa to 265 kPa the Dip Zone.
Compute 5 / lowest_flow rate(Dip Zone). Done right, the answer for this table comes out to 0.0641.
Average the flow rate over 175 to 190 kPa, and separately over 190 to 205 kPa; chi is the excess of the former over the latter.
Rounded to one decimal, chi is 0.1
